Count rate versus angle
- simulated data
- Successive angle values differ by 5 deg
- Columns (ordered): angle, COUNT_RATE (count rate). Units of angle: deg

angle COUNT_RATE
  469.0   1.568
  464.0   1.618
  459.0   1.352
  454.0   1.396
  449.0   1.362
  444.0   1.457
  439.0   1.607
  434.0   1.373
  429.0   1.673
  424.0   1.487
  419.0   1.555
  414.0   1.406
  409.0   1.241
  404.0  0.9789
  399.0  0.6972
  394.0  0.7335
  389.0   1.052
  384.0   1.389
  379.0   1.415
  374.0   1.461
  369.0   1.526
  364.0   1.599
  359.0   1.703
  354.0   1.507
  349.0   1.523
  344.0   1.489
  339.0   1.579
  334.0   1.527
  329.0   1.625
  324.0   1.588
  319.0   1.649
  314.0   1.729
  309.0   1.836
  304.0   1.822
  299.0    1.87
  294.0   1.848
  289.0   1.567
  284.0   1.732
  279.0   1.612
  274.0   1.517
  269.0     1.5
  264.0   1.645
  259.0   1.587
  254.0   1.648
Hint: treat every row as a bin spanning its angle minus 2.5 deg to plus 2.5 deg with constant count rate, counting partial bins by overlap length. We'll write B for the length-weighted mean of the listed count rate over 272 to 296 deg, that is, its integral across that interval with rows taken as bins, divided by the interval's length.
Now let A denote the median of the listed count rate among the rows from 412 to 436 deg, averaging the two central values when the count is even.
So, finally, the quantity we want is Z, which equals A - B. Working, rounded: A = 1.49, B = 1.65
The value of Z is -0.2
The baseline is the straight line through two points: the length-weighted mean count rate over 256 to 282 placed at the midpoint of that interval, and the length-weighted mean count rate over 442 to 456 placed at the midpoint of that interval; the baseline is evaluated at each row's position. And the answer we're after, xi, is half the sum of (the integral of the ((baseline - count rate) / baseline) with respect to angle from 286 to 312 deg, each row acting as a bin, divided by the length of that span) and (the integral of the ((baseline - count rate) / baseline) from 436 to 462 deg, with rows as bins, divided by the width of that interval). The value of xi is -0.09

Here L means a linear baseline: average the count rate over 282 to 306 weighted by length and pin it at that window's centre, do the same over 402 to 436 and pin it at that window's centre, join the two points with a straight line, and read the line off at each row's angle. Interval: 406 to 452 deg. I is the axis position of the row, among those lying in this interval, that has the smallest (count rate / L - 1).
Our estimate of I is 409.0 deg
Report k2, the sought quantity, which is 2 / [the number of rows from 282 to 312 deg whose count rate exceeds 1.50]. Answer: 0.33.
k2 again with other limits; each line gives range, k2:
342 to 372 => 0.40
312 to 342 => 0.33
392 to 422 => 2.00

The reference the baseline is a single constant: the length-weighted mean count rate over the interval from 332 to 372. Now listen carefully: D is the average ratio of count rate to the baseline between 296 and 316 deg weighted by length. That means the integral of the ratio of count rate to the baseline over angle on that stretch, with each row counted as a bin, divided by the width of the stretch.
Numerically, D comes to 1.17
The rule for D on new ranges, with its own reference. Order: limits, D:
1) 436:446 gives 0.98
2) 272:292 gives 1.04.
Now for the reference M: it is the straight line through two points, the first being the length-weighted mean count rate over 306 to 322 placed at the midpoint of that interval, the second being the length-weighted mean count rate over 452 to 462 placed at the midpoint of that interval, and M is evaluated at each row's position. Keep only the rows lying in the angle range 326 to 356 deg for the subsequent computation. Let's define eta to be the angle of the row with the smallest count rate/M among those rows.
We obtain 344.0 deg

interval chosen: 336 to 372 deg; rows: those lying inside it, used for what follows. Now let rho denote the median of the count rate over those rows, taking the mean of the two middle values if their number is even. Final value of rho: 1.53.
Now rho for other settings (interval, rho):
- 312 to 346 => 1.59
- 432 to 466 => 1.40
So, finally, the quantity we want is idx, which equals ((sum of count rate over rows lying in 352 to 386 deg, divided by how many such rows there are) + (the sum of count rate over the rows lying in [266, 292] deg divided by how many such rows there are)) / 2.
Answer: 1.550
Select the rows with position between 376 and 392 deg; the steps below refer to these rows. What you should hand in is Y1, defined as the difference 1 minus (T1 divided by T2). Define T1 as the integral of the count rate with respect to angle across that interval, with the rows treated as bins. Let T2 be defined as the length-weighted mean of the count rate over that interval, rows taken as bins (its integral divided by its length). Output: -15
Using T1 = 20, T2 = 1.27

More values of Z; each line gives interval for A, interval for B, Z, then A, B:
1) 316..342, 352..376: 0.0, 1.59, 1.56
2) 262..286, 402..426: 0.3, 1.61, 1.34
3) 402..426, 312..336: -0.2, 1.41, 1.62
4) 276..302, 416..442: 0.2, 1.73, 1.53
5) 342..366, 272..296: -0.1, 1.52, 1.65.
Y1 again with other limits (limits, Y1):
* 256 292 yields -35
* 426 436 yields -9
